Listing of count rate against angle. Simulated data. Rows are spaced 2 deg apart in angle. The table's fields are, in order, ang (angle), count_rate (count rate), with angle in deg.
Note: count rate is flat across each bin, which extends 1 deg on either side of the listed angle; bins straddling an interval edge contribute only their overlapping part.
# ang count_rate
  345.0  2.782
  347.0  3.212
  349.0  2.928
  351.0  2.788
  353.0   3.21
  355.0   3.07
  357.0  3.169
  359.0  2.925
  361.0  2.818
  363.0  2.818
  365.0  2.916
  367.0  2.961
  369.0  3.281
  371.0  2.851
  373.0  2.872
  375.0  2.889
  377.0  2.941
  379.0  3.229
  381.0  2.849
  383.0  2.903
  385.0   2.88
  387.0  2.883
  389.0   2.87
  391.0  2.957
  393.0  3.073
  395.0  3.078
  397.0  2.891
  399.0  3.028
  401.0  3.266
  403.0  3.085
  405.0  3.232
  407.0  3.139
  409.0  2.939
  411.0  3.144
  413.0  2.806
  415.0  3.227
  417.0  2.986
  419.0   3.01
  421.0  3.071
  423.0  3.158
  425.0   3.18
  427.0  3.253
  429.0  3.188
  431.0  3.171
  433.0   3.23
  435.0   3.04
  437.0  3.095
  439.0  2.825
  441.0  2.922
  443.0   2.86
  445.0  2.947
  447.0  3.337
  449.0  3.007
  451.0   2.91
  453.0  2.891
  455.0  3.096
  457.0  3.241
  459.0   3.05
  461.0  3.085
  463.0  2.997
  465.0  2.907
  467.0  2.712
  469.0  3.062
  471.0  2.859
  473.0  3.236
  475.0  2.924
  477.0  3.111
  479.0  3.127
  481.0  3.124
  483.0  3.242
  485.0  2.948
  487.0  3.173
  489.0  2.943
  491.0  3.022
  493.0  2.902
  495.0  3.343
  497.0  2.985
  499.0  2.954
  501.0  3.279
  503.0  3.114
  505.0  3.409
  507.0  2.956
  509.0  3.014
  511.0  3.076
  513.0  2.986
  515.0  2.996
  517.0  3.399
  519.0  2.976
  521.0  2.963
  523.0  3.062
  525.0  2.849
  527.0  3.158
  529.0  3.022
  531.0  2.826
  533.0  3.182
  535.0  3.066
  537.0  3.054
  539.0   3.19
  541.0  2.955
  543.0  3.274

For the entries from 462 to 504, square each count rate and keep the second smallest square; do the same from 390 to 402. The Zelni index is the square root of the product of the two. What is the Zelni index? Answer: 8.45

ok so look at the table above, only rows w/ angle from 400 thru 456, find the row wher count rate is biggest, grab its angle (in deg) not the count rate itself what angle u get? 447.0 deg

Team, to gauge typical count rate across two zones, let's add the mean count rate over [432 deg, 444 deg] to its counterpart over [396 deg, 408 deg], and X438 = 6.10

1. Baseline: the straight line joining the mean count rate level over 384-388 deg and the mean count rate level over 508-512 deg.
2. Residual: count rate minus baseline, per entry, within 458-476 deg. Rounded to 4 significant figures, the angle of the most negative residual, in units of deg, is 467.0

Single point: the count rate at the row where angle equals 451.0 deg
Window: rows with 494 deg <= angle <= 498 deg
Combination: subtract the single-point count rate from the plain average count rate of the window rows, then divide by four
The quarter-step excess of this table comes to 0.06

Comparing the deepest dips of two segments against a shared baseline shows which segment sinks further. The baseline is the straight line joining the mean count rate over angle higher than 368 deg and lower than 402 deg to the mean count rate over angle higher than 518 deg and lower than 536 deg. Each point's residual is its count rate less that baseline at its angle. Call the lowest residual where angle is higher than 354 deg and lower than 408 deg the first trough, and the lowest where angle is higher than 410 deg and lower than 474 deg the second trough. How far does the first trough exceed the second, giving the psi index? 0.126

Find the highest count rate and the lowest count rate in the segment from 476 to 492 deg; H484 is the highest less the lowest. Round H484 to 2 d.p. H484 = 0.30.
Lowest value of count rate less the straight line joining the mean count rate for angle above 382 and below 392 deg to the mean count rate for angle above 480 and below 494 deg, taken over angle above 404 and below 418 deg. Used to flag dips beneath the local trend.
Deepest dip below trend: -0.132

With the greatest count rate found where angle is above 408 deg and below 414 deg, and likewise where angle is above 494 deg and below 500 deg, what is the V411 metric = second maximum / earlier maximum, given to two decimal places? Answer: 1.06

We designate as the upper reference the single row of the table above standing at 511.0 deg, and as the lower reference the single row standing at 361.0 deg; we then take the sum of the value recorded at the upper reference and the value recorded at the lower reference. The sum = 5.9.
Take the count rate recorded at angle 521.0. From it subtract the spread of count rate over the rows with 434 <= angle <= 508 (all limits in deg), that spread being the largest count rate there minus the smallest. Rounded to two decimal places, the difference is 2.27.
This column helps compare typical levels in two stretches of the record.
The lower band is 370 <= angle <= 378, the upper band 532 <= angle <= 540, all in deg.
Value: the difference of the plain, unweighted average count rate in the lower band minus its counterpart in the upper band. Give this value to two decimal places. -0.23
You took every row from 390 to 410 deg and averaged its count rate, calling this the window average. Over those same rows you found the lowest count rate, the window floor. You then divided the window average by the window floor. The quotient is 1.06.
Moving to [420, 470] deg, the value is 1.12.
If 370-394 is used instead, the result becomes 1.03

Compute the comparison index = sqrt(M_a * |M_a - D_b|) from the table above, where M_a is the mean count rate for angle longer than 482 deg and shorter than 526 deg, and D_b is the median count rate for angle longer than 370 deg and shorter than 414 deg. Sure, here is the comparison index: 0.64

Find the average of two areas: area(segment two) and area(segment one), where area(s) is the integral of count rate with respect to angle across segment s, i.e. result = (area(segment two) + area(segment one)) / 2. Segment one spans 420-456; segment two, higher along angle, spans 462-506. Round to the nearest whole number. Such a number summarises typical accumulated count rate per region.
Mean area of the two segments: 123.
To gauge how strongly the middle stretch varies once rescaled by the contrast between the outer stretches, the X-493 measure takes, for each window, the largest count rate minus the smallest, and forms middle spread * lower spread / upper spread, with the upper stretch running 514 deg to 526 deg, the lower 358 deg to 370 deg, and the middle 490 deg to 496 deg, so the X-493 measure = 0.4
